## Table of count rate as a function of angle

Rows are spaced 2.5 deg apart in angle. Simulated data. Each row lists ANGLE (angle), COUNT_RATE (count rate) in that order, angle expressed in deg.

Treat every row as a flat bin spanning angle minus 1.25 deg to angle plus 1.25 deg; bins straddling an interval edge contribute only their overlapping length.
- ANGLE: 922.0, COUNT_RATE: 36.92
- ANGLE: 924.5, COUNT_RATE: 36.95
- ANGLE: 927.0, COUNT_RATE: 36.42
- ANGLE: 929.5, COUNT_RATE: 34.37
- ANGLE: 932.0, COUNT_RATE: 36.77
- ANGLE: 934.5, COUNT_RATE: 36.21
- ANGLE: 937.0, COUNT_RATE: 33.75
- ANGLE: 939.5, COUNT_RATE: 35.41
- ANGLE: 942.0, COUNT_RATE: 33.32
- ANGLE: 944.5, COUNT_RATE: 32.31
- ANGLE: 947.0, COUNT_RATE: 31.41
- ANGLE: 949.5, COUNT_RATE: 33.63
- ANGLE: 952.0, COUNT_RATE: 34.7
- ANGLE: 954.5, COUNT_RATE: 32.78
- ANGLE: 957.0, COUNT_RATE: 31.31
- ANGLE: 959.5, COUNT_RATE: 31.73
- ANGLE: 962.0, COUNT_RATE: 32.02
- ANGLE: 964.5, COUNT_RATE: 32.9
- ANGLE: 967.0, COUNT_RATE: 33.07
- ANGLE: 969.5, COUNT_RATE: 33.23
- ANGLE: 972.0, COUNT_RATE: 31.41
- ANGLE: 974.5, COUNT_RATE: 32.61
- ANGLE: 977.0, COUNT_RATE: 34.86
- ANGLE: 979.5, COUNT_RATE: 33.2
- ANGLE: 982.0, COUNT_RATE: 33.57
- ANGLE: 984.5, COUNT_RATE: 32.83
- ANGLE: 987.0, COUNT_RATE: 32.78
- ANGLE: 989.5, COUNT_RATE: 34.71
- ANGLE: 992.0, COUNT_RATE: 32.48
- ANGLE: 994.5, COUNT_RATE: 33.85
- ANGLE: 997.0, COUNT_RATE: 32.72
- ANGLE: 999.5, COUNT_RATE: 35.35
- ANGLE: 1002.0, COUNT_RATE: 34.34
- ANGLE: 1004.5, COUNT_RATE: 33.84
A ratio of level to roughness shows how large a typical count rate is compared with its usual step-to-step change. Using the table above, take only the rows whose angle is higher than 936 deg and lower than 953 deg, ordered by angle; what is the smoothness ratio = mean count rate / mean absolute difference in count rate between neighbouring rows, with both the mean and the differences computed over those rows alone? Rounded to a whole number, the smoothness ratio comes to 22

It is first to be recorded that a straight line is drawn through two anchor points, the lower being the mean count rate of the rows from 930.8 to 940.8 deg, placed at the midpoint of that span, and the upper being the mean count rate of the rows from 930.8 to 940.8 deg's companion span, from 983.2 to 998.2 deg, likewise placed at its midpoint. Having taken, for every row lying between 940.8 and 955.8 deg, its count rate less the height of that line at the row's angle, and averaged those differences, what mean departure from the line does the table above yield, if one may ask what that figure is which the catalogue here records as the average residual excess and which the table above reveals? -2.0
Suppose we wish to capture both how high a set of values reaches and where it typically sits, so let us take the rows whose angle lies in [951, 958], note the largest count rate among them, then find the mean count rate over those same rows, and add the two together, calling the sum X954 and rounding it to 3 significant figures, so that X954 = 67.6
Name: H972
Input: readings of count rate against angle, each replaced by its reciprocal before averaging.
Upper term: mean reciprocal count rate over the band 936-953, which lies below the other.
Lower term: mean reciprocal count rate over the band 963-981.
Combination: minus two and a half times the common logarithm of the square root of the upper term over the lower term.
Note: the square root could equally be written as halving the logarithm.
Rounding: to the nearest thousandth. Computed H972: 0.007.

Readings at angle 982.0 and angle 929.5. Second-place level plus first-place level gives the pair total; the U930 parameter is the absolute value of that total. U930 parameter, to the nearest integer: 68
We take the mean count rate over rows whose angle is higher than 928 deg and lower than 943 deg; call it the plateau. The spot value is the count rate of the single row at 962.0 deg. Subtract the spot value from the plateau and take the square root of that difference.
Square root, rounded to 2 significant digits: 1.7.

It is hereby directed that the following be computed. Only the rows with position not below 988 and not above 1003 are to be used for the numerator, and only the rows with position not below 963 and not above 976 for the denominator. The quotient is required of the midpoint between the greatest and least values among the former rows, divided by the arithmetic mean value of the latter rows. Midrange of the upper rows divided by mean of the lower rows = 1.04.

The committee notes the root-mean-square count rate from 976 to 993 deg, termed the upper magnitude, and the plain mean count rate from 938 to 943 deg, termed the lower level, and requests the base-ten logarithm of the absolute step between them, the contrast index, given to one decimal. -0.1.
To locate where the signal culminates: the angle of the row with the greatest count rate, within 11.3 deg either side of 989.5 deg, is 999.5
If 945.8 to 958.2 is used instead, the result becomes 952.0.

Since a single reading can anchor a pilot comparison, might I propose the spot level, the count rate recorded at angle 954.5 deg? 32.78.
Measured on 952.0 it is 34.7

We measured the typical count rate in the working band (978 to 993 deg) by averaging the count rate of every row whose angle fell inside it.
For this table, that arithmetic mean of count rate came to 33.3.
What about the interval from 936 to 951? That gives 33.3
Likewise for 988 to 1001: 33.8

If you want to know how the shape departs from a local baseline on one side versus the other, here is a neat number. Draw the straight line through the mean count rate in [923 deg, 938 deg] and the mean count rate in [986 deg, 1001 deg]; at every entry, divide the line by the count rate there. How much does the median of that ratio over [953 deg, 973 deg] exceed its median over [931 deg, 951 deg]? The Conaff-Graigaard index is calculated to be 0.026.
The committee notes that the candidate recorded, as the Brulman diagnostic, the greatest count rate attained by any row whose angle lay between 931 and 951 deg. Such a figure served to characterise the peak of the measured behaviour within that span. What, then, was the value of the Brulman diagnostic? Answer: 36.77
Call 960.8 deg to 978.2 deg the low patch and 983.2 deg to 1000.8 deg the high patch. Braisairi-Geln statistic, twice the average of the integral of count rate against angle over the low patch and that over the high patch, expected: 1162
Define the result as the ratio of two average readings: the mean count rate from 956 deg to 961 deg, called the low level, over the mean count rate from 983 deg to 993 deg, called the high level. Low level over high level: 0.95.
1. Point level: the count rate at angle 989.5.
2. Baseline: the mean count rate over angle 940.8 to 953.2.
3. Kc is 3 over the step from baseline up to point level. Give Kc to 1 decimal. 1.8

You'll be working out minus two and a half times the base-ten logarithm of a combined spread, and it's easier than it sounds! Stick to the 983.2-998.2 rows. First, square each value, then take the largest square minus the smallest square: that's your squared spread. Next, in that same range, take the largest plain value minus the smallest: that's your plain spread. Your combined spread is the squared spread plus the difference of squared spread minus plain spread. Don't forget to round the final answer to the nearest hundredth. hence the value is -6.18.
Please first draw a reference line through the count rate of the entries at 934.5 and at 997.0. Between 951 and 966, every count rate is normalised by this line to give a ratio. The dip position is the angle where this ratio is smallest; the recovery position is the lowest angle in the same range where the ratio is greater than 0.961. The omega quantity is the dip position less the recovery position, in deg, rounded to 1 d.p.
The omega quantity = 5.0 deg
